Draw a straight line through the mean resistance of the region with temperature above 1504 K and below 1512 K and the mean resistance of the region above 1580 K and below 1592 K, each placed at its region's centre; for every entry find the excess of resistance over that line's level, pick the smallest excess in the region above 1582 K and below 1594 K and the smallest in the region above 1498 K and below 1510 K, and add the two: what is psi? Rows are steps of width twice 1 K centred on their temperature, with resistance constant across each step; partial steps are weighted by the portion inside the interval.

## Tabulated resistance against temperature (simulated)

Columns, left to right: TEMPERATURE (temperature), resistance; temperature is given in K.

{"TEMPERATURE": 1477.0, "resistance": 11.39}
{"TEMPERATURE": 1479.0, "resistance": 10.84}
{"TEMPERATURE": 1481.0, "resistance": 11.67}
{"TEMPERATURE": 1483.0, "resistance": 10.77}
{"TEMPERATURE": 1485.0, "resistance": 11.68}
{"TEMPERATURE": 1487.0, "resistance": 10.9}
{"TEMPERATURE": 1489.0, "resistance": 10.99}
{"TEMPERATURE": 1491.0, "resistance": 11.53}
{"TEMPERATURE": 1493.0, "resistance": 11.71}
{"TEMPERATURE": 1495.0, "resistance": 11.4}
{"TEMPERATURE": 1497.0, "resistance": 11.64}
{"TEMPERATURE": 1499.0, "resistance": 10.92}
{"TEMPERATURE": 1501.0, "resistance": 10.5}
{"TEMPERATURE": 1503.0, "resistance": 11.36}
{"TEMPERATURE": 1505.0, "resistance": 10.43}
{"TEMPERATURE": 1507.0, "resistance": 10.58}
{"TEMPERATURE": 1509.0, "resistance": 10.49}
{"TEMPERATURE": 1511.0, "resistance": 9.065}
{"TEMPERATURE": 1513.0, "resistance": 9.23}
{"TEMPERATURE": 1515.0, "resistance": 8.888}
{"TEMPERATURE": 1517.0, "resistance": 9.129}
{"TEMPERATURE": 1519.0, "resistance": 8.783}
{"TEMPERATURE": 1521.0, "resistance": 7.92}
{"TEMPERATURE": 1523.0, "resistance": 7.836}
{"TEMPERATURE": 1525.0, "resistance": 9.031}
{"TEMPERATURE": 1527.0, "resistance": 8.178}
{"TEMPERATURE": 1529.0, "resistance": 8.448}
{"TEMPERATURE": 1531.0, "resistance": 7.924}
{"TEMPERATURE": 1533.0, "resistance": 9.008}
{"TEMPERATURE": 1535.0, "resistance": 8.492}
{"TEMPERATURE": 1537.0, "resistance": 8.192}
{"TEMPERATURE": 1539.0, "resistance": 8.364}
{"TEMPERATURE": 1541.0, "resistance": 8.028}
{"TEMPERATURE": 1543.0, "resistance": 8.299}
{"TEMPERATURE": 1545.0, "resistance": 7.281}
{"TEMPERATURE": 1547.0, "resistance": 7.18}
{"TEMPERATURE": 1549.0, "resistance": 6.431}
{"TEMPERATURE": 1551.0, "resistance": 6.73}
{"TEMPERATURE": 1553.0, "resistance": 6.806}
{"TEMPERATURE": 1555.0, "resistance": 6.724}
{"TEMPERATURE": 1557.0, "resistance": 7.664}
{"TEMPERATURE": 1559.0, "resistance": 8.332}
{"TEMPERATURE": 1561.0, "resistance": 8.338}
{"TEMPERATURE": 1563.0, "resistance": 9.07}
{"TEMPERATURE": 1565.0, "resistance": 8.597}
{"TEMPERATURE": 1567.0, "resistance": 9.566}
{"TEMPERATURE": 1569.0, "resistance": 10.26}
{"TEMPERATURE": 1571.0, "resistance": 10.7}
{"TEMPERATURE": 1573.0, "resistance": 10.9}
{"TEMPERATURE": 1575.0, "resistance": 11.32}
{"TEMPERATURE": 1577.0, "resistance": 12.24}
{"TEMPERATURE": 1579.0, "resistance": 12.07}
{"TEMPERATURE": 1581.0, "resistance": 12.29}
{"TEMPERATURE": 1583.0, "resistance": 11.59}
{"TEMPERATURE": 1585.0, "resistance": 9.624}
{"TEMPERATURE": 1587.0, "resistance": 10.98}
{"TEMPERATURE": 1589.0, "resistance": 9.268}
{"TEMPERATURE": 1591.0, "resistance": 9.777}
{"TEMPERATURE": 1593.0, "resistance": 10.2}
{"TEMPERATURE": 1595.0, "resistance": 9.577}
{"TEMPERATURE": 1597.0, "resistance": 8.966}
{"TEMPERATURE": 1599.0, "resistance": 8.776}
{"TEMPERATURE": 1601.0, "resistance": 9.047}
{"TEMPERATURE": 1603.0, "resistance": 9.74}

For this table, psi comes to -1.0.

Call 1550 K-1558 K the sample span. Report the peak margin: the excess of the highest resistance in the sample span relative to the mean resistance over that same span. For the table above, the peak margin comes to 0.7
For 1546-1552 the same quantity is 0.4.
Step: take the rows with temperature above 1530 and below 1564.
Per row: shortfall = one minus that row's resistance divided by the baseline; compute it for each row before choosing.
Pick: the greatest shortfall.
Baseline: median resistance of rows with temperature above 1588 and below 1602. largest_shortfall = 0.31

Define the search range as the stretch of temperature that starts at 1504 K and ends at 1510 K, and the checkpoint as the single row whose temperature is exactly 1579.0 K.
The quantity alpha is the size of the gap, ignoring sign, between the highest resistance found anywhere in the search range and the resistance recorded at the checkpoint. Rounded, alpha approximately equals 1.5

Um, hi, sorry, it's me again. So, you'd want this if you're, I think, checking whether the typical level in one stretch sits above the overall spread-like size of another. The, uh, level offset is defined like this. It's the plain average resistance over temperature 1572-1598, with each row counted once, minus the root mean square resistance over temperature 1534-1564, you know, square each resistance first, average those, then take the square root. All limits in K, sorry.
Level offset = 2.9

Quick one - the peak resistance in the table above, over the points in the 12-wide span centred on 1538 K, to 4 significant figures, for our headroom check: 9.008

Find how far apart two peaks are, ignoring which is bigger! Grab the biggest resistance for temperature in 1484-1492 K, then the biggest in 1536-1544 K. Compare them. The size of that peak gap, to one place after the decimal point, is 3.3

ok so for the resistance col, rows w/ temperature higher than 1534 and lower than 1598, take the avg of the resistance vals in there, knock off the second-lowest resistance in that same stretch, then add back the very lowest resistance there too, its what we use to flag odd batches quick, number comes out 8.9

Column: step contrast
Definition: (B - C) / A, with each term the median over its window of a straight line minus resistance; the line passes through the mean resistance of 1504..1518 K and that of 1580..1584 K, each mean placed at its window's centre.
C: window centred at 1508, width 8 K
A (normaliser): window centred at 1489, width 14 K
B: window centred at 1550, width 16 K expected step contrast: -2.2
